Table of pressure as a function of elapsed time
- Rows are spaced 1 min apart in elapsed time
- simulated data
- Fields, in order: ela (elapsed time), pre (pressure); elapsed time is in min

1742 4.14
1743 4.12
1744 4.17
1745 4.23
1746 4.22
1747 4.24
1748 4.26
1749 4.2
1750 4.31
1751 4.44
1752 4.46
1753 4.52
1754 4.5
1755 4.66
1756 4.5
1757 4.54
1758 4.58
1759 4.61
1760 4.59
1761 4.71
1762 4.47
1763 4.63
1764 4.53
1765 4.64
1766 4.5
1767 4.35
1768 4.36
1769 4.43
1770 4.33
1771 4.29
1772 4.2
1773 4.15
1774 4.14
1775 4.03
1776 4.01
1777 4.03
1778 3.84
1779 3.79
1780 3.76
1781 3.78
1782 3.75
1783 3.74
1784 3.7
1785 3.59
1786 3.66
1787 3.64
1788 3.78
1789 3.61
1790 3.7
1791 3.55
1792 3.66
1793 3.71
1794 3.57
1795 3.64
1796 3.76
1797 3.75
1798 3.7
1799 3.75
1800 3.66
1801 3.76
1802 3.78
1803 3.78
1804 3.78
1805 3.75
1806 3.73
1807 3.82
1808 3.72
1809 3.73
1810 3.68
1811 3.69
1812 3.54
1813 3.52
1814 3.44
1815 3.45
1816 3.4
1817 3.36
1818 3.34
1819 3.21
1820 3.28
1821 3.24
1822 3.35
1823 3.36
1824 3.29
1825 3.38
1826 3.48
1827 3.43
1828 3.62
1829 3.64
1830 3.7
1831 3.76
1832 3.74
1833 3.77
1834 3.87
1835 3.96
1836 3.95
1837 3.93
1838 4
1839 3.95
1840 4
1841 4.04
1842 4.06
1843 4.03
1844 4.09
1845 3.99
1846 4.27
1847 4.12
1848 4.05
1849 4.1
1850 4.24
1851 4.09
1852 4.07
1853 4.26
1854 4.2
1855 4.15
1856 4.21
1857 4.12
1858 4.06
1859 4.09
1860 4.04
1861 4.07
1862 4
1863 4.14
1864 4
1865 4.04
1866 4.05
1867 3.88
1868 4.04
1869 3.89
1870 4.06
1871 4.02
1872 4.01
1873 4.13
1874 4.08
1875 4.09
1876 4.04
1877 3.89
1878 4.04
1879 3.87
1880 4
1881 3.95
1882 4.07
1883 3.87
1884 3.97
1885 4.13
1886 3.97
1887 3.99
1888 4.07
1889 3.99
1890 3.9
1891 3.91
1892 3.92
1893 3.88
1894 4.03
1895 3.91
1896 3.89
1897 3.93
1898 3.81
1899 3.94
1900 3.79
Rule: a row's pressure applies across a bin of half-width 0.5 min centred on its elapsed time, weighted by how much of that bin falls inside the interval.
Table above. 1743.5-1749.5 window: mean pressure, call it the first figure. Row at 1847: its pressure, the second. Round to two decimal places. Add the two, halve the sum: 4.17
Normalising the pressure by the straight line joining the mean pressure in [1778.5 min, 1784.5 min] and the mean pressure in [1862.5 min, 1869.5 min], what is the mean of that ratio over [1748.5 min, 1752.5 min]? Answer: 1.19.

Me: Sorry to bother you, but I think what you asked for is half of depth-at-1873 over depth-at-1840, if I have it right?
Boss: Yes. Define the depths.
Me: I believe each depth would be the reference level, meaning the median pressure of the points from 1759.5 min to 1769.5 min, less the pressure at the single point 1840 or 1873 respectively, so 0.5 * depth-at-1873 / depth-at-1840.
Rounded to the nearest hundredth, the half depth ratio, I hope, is 0.37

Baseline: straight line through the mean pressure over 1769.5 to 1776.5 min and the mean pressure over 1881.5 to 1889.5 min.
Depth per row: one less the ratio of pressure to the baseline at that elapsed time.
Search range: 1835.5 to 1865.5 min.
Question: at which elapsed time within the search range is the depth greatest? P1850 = 1837 min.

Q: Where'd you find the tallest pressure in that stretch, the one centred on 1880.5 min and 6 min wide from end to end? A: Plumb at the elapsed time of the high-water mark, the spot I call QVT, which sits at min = 1882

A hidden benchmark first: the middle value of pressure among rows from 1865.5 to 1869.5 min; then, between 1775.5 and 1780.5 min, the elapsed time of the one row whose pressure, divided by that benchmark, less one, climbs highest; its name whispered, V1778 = 1777 min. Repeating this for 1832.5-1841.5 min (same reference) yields 1841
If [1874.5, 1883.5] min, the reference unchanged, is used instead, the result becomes 1875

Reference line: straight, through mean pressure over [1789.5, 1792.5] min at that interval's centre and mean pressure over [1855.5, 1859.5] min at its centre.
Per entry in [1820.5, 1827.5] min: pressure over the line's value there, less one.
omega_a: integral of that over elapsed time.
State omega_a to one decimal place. -0.9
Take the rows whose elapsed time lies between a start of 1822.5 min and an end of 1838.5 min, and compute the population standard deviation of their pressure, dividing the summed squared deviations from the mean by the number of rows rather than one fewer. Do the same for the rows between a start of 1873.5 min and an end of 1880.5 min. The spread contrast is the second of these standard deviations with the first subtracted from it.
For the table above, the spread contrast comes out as -0.15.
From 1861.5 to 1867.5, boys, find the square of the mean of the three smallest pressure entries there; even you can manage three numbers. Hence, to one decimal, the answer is 15.7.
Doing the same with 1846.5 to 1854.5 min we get 16.6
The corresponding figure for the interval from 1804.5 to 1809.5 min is 13.9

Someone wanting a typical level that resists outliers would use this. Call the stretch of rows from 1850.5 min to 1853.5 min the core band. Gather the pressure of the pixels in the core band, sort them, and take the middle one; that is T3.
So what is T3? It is 4.09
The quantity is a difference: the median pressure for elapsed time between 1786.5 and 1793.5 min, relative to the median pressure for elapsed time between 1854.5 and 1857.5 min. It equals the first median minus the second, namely -0.5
